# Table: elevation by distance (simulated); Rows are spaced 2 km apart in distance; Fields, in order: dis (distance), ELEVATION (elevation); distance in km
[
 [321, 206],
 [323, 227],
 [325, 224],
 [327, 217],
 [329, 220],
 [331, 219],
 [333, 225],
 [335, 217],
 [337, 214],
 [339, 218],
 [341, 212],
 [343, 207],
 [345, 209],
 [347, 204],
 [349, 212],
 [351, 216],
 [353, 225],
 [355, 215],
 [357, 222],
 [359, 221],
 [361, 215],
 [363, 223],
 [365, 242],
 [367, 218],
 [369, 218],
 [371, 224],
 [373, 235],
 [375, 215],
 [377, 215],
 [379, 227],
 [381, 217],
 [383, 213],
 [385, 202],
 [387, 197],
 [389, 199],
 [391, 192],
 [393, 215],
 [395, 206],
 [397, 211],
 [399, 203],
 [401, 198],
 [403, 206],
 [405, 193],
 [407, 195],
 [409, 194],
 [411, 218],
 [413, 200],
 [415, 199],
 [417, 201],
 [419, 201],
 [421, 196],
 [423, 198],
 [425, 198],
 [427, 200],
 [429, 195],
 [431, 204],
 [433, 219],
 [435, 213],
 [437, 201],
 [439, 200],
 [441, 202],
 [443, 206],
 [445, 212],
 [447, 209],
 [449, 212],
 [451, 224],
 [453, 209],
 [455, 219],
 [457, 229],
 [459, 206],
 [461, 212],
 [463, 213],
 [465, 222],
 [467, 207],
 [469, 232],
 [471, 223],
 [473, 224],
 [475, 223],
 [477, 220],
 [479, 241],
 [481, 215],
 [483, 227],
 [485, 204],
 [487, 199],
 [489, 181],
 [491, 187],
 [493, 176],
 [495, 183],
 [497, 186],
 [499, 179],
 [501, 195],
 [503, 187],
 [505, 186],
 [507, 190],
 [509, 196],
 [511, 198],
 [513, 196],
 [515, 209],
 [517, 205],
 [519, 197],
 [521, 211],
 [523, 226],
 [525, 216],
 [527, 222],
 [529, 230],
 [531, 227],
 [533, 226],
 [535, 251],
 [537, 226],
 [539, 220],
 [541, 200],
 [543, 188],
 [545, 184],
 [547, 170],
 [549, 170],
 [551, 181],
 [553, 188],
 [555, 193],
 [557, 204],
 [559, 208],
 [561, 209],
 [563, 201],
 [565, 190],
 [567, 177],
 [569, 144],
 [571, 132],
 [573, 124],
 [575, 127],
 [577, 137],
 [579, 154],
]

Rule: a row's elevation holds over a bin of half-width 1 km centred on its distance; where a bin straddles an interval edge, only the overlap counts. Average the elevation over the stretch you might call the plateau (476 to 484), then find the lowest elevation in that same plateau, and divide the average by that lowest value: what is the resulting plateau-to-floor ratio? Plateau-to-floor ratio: 1.05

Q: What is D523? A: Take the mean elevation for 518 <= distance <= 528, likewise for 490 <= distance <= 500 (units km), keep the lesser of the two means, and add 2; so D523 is 184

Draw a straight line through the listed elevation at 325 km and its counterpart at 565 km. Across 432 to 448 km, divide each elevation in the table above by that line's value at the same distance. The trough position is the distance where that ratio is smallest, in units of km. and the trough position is 439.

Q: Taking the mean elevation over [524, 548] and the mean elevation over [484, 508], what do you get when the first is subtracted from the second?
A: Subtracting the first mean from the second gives -26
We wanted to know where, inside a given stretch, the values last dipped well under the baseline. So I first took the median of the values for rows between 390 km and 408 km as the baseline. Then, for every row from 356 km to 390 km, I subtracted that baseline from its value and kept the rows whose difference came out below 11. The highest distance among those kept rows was 389 km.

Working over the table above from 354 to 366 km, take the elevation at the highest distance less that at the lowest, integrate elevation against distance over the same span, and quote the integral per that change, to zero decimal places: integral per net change 99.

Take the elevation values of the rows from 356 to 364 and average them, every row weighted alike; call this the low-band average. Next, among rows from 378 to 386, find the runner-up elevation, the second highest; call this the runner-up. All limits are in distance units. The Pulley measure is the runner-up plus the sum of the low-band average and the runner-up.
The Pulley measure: 654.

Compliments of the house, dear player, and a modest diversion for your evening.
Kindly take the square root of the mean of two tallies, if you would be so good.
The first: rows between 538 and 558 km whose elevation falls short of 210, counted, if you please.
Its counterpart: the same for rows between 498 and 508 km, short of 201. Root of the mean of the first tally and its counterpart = 2.65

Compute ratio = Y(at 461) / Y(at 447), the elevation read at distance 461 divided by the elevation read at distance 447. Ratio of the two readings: 1.01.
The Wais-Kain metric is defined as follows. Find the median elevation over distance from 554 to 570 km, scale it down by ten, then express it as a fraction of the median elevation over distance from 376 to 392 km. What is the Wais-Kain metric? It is 0.095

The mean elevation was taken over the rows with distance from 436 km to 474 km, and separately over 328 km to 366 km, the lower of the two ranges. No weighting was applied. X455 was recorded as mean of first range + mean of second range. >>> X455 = 431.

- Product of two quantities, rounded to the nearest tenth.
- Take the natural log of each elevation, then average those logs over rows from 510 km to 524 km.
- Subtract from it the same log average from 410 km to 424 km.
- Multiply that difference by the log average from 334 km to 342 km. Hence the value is 0.1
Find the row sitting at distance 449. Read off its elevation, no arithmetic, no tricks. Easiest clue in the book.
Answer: 212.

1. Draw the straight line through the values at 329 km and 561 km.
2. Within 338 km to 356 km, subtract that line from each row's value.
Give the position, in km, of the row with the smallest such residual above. 347 km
